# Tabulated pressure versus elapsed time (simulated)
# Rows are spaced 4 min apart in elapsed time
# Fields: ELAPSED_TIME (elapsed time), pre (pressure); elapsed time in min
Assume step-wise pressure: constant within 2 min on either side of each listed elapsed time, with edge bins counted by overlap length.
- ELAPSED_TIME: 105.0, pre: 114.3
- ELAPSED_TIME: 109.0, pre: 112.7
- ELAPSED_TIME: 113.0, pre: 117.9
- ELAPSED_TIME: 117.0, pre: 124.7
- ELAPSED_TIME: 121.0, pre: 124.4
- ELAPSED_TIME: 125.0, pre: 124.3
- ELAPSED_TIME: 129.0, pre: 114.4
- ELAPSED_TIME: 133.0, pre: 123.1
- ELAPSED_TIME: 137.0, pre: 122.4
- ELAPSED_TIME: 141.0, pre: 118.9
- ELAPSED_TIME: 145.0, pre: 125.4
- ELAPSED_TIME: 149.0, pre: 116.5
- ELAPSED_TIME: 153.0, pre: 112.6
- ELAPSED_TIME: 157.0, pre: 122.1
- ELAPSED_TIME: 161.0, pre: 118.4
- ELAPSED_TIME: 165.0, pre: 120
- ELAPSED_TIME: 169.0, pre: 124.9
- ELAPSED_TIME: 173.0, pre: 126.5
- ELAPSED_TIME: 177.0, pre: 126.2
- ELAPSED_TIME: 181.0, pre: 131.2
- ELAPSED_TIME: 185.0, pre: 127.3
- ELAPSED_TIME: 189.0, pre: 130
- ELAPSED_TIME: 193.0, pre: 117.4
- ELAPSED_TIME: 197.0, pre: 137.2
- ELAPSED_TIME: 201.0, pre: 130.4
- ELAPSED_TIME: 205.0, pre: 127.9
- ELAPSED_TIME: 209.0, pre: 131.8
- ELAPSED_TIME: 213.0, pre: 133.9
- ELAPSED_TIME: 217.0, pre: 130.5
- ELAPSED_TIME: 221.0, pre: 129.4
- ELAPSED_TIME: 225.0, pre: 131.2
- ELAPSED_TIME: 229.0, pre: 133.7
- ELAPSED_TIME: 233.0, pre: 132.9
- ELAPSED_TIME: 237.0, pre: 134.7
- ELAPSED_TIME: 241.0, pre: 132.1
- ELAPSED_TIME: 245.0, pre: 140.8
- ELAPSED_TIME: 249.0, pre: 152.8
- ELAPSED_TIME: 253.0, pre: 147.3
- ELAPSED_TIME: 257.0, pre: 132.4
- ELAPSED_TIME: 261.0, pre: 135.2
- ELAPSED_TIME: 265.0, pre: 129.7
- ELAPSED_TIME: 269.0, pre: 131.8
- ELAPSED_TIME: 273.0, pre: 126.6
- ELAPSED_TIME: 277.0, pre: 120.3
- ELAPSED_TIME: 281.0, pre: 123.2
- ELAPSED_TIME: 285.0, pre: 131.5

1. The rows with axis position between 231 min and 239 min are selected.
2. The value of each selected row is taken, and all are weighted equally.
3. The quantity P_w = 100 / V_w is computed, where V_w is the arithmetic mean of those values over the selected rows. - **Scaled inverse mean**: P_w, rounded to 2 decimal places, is 0.75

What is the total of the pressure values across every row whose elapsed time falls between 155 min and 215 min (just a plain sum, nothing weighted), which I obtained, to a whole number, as 1905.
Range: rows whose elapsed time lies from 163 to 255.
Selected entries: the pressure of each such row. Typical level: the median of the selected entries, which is 131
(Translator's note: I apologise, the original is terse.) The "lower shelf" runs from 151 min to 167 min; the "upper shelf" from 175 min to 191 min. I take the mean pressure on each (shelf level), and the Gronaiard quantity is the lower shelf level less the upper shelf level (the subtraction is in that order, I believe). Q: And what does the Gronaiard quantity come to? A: -10.4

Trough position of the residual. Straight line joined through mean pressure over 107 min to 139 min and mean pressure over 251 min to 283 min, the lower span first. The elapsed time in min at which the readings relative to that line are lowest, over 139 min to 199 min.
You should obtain 153.0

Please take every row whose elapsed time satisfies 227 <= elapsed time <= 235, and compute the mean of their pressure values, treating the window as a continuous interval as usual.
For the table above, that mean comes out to 133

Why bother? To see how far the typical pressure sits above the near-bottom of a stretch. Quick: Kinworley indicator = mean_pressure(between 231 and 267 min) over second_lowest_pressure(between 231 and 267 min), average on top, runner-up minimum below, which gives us 1.041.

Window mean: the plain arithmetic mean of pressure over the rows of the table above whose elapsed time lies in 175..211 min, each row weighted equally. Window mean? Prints 129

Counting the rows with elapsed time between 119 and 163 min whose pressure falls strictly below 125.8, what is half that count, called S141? 5.5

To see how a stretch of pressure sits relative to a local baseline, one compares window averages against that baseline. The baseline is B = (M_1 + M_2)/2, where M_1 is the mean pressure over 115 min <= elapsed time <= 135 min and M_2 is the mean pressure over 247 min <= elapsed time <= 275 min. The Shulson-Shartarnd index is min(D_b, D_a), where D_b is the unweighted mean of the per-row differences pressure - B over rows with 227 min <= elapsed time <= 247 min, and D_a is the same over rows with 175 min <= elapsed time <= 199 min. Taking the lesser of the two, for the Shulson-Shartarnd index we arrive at -1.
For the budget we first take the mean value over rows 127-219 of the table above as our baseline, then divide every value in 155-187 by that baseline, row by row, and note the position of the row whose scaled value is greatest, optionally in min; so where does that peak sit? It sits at 181.0 min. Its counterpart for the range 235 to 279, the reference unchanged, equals 249.0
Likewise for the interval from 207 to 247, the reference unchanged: 245.0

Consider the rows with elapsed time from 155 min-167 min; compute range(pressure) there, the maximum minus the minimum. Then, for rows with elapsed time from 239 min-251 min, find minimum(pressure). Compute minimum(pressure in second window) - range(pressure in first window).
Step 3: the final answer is 128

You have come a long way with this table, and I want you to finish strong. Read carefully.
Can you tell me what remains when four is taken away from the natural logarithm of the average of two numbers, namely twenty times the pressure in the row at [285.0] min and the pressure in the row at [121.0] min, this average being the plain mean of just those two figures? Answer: 3.23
